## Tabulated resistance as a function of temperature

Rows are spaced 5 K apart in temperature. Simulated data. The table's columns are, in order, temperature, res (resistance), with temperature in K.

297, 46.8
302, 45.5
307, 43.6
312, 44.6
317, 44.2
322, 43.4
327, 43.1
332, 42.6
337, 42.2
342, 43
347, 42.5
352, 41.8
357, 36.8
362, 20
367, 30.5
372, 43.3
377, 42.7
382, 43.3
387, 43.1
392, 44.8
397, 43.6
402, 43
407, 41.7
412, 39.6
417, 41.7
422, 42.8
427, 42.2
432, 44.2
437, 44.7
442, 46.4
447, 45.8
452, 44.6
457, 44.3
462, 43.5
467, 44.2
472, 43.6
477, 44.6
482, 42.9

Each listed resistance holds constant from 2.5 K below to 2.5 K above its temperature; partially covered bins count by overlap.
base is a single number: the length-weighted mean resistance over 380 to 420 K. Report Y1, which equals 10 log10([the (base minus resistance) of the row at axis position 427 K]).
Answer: -4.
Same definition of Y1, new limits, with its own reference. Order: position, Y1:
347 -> -10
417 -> 0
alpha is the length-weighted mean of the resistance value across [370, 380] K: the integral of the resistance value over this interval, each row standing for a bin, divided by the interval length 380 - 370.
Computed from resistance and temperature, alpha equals 43.0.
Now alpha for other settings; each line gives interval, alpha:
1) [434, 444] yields 45.4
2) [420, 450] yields 44.4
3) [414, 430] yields 42.2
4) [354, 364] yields 29.5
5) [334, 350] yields 42.5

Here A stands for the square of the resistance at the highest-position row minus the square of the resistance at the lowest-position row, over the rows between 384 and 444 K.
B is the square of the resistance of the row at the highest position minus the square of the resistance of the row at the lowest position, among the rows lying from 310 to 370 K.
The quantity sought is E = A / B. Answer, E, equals -0.3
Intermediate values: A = 295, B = -1059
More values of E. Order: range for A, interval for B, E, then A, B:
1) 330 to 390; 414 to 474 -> 0.3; 43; 162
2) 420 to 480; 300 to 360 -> -0.2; 157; -716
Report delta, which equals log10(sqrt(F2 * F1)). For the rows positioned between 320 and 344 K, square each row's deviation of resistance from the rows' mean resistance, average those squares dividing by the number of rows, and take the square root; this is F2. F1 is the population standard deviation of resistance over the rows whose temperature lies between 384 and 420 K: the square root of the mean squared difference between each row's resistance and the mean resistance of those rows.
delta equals -0.1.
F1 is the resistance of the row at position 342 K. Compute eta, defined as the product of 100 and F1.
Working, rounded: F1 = 43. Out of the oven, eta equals 4300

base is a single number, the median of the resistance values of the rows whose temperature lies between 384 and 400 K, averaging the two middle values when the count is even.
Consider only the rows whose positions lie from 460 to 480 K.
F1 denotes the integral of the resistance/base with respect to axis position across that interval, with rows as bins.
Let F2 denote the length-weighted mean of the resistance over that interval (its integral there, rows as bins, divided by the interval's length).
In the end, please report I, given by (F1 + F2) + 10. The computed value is 74.1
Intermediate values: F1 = 20.2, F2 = 44.0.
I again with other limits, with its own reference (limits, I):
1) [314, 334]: 73.3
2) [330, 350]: 72.1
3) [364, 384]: 67.4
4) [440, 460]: 75.9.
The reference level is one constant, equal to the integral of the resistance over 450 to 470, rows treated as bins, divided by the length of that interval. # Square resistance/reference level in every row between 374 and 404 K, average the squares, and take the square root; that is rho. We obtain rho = 0.98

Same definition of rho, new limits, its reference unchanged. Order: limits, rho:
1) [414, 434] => 0.97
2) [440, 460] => 1.03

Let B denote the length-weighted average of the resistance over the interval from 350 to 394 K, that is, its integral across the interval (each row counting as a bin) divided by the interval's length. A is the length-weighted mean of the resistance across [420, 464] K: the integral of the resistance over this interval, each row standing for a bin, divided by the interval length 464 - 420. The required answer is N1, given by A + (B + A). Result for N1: 127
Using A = 44.3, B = 38.4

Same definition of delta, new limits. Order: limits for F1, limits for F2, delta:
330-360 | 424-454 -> 0.2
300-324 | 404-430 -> 0.0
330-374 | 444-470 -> 0.4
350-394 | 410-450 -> 0.6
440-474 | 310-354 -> 0.0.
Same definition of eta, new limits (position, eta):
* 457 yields 4430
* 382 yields 4330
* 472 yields 4360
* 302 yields 4550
